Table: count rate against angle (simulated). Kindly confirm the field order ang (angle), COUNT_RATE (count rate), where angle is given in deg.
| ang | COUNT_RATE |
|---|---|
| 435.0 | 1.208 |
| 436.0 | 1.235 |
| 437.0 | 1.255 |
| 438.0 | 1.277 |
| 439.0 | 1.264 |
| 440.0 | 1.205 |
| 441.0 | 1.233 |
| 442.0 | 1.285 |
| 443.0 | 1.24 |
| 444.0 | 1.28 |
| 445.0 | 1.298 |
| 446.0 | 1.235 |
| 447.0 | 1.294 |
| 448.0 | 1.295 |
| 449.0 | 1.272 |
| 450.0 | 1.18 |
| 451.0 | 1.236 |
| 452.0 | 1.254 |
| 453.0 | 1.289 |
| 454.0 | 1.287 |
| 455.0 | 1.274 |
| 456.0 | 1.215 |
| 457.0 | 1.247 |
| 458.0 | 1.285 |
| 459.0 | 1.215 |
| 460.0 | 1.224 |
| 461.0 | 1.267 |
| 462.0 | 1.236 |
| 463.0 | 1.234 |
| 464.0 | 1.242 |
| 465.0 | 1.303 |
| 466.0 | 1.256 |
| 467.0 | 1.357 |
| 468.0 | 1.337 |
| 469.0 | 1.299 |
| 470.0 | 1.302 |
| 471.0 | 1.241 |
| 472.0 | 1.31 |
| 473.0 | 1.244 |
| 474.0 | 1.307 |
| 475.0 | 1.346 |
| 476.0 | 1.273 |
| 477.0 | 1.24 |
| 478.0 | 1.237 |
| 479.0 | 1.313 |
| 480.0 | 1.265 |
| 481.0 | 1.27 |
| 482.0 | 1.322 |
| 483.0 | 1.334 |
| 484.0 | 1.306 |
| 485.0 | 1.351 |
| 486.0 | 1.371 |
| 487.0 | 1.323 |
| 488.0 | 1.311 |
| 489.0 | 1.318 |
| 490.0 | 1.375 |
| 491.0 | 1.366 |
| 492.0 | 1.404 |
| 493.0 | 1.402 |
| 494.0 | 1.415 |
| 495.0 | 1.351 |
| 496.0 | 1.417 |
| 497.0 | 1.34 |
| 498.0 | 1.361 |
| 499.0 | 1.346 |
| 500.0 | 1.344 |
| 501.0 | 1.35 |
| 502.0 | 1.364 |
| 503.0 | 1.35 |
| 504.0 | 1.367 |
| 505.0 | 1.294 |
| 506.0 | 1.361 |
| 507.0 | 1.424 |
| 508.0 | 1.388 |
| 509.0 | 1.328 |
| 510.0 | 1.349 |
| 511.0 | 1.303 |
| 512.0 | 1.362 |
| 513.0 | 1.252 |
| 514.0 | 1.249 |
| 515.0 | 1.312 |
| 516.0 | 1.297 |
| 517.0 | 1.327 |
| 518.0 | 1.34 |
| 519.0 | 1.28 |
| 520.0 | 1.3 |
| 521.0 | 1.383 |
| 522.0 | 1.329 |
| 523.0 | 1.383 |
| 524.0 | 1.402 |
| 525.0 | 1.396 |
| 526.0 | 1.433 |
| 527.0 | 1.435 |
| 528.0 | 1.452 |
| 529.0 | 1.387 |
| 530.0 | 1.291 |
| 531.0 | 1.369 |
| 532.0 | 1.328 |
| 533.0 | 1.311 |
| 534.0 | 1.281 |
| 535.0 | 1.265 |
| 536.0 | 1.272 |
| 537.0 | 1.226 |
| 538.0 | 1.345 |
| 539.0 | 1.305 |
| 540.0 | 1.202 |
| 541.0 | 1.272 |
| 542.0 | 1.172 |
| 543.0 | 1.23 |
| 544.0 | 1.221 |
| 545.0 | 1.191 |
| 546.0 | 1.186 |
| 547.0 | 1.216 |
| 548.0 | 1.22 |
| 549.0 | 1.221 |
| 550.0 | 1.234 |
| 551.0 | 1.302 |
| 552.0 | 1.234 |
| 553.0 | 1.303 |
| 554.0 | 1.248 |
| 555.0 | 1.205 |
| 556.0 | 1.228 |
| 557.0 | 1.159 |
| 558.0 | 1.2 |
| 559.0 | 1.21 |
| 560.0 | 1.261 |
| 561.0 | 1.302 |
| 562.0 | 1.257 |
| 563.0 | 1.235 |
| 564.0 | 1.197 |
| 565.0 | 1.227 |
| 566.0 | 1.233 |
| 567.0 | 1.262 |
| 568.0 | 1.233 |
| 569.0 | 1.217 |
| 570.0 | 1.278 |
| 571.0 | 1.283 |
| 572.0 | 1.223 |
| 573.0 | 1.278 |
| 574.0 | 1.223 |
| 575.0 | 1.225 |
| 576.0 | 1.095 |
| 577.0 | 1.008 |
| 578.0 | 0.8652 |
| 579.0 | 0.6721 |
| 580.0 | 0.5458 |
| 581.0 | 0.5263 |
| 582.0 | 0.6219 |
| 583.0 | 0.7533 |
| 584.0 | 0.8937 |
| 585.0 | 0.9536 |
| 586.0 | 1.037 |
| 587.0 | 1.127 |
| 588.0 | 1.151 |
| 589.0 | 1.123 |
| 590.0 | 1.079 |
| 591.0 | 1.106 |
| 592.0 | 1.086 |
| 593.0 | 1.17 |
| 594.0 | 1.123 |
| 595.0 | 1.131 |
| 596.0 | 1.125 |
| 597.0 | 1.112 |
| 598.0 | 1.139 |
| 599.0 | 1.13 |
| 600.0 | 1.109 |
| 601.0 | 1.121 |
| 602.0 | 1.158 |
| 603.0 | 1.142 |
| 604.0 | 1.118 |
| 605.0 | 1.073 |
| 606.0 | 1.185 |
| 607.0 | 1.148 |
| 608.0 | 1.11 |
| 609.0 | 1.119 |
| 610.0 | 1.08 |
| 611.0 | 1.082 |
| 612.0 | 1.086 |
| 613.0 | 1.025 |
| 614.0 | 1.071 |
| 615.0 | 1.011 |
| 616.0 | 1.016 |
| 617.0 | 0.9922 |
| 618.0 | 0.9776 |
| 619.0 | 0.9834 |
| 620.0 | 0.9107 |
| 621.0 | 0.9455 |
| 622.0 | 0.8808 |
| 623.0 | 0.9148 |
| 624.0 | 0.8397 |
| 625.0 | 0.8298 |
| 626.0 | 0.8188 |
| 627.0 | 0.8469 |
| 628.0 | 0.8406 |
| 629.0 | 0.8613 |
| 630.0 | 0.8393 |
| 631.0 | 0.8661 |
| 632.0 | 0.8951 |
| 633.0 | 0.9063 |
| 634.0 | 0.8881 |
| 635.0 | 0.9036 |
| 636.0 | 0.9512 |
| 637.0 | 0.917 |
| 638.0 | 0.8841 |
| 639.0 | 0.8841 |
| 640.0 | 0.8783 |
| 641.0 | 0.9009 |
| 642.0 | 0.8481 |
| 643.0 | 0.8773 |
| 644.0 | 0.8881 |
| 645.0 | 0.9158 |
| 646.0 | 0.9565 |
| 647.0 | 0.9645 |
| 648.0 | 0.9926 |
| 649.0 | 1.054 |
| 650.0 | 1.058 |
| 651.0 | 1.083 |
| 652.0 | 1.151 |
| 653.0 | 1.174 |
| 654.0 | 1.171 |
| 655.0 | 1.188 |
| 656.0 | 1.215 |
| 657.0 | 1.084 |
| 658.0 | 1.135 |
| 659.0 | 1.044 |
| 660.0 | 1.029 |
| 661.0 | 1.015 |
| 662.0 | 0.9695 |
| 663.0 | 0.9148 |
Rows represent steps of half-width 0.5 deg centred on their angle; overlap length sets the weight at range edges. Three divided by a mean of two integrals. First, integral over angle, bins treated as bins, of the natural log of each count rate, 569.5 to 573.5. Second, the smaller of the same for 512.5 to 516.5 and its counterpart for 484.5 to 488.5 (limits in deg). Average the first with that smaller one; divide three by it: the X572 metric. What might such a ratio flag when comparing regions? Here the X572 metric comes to 3.1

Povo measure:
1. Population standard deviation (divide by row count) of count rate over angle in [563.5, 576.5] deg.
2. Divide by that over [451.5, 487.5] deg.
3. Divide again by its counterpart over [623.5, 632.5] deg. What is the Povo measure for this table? 51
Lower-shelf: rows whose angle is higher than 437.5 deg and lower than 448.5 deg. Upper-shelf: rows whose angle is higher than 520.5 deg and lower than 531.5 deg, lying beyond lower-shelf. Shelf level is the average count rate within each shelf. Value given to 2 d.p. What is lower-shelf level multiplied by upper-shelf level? 1.75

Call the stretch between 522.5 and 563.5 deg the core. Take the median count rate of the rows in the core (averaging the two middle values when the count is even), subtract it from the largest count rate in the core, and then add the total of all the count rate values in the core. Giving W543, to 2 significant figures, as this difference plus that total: 53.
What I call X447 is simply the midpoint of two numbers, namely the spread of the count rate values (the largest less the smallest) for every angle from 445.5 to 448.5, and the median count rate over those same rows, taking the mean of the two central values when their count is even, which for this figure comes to 0.677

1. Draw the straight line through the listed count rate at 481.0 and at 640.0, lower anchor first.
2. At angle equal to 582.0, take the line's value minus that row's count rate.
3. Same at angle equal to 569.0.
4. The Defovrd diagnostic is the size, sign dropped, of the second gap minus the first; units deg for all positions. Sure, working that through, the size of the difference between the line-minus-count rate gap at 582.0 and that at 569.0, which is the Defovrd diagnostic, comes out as 0.56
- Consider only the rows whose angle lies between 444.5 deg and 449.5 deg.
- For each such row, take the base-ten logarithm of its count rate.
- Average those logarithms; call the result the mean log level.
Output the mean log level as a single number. 0.11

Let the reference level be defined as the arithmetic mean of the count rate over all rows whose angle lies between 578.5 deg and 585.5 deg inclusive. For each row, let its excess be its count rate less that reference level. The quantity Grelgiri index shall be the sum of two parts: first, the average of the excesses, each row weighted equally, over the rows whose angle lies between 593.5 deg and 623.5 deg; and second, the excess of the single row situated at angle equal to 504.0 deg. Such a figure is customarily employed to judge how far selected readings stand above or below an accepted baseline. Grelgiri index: 1.02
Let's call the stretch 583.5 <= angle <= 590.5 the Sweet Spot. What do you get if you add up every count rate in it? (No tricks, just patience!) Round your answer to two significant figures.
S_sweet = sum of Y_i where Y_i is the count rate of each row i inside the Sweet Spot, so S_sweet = 7.4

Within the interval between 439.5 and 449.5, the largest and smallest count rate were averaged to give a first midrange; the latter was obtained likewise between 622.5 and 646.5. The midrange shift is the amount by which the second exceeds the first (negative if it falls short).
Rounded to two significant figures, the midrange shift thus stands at -0.36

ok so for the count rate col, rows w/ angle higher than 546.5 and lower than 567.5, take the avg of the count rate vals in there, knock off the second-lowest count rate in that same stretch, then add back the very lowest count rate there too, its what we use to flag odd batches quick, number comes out 1.20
